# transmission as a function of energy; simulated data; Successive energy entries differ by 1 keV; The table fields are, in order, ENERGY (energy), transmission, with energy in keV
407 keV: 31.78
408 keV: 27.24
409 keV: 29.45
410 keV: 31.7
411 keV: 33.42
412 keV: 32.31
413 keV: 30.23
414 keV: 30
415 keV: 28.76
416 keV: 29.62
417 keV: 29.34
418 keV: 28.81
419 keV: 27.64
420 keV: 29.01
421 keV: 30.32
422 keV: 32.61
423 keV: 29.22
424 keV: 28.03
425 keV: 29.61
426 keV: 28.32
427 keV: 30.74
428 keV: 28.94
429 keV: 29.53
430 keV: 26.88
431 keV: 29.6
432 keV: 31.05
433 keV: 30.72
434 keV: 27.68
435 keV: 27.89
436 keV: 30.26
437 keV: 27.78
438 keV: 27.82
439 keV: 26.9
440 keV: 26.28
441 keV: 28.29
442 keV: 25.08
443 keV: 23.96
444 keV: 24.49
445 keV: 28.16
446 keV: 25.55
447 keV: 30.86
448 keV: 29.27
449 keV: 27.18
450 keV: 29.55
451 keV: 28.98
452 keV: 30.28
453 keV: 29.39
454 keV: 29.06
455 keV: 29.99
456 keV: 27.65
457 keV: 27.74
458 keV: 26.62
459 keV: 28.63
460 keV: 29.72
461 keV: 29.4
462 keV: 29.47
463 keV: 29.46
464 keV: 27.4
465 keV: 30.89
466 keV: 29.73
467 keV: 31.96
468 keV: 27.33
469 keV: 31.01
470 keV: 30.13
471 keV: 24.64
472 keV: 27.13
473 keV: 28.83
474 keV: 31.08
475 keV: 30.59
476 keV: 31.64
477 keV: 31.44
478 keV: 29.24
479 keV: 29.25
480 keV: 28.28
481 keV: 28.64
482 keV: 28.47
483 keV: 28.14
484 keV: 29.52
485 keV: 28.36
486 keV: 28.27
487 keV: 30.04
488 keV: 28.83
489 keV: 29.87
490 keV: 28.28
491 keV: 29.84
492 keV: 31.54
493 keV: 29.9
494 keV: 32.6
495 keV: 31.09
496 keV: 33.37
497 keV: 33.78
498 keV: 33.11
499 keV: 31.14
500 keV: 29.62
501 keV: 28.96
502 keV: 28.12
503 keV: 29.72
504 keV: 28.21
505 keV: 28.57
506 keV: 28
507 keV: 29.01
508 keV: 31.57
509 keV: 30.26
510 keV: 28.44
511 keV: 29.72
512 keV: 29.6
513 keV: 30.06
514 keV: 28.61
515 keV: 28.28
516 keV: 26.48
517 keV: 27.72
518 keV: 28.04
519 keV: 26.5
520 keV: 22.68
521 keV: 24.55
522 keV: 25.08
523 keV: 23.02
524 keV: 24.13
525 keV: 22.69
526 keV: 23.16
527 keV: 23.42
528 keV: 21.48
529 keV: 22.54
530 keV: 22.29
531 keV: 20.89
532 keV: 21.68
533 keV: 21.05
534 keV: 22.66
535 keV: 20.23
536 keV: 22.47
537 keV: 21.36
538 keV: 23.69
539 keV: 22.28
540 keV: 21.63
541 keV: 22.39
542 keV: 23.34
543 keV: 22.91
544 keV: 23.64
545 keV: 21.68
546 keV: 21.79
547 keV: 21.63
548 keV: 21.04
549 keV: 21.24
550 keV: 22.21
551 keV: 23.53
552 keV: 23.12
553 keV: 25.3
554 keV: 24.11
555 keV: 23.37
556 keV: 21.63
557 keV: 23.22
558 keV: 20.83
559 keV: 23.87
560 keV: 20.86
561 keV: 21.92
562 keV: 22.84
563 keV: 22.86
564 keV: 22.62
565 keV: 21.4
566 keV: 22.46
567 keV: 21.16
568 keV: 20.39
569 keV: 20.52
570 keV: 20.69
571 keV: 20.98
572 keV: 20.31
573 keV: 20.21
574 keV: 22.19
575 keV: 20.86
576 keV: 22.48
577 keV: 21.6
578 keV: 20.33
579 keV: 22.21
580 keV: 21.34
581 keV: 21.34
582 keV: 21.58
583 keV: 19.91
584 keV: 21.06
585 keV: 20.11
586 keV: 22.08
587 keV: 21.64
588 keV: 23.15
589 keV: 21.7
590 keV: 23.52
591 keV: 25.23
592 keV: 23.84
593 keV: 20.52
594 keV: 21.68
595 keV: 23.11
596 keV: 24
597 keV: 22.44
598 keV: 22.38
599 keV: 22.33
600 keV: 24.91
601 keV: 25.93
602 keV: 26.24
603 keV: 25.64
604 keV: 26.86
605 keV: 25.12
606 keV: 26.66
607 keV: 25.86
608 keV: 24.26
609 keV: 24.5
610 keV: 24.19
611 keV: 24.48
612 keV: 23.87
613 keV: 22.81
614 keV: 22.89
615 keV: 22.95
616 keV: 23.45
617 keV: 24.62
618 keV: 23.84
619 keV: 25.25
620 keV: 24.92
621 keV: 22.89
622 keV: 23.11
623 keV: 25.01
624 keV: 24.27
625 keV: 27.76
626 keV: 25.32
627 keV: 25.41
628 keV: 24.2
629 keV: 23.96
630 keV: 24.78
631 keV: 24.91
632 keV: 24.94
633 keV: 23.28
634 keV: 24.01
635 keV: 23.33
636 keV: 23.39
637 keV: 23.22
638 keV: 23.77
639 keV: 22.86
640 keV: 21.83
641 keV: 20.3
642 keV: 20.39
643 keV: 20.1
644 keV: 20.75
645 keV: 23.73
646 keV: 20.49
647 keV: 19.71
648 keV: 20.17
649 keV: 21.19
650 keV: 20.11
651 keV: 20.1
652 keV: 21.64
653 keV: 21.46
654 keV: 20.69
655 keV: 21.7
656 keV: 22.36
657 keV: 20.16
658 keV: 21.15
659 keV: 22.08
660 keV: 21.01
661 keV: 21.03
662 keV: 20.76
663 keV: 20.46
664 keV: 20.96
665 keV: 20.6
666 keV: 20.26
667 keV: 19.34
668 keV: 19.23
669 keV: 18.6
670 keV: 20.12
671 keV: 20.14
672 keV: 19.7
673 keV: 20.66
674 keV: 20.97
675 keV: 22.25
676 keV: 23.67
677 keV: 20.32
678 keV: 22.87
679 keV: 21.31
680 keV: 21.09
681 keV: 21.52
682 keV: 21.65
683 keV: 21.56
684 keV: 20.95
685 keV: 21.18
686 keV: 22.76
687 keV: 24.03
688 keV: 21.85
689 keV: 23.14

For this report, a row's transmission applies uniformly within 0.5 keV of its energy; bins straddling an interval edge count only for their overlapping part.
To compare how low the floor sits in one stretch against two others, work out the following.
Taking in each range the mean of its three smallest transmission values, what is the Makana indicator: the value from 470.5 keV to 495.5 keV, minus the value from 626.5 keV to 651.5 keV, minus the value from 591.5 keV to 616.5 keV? -15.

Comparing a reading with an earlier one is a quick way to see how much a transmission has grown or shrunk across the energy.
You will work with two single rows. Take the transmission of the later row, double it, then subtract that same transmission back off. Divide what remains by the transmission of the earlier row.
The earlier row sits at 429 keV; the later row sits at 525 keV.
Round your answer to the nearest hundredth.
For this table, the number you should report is 0.77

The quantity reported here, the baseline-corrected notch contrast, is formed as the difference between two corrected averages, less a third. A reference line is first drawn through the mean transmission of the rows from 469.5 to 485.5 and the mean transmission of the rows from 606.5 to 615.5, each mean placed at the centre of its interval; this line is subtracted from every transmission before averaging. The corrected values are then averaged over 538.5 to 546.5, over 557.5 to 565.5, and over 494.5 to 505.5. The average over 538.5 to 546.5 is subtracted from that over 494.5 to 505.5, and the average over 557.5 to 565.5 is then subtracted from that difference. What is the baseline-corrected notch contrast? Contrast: 10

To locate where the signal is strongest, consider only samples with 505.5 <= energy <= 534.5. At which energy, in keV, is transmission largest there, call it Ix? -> 508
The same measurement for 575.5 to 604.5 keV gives 604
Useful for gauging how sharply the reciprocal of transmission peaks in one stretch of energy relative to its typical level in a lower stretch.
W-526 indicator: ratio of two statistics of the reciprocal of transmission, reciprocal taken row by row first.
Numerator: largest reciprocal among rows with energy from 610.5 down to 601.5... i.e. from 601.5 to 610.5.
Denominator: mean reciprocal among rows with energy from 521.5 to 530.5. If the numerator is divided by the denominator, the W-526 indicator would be 1.0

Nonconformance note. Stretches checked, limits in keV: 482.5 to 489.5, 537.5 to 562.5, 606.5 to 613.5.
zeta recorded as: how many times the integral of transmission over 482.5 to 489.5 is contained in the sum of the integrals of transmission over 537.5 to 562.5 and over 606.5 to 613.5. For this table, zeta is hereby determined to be 3.6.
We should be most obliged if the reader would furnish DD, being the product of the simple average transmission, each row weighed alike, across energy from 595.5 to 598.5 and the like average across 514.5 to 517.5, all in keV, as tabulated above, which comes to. 631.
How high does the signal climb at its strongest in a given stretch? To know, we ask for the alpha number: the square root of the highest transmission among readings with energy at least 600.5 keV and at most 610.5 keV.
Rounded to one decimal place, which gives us 5.2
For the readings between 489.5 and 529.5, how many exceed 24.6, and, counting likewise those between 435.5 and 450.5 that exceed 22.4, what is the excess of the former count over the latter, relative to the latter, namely 1.07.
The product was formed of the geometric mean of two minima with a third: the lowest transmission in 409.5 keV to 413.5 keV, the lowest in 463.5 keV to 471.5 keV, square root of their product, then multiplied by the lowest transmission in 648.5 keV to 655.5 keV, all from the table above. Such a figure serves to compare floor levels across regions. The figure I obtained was 549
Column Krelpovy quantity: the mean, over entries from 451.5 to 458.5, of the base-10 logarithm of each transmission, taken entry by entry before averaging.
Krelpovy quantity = 1.46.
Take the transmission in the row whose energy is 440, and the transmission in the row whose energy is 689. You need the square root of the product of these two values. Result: 24.7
